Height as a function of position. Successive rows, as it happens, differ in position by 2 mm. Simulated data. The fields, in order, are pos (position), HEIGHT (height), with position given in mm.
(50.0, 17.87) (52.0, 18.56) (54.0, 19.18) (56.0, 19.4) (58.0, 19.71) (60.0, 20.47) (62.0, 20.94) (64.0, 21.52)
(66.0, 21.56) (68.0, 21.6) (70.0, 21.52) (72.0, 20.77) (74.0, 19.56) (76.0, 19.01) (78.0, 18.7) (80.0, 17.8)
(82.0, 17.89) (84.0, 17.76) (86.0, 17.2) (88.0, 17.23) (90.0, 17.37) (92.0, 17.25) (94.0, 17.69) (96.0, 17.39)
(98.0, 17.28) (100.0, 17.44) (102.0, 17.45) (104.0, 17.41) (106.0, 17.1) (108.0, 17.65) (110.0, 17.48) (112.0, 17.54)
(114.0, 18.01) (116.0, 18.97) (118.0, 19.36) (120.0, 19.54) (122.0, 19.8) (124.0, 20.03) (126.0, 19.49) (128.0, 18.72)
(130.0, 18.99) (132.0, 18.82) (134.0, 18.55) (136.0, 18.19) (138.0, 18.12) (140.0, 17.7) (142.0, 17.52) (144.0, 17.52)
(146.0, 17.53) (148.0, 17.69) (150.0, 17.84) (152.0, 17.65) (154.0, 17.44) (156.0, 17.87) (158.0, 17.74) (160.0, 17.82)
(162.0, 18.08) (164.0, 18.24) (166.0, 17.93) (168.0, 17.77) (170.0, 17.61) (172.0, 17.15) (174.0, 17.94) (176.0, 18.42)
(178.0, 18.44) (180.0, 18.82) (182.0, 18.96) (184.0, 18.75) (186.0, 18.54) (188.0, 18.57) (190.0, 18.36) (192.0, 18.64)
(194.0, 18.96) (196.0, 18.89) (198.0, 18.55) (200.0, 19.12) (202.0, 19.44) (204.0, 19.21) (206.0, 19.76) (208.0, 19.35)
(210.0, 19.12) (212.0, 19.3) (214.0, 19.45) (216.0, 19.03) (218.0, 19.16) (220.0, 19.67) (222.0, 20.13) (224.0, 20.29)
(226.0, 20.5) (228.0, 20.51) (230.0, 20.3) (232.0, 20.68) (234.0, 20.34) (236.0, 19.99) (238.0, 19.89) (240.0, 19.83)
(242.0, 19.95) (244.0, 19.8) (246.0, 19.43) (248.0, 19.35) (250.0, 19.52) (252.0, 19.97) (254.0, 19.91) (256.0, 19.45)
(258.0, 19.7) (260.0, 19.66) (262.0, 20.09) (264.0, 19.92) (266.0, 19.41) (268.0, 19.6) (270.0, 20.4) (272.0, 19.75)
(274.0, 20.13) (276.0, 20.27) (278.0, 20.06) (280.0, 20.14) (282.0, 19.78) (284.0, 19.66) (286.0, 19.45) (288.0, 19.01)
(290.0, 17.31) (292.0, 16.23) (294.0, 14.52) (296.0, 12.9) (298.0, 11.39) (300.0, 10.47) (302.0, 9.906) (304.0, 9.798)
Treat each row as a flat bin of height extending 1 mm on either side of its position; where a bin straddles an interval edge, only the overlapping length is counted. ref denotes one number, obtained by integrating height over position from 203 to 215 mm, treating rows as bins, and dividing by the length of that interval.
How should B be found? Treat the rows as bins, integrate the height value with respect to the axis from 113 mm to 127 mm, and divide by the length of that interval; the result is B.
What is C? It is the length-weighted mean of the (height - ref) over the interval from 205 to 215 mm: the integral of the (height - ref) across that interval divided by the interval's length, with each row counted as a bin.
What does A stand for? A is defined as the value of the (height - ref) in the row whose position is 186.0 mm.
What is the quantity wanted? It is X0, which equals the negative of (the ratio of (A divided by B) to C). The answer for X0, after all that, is 1.38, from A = -0.8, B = 19.3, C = 0.0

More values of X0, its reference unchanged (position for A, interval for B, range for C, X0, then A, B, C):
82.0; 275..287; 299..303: -0.01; -1.5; 19.9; -9.2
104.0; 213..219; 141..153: -0.06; -2.0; 19.2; -1.7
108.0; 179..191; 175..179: -0.10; -1.7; 18.7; -0.9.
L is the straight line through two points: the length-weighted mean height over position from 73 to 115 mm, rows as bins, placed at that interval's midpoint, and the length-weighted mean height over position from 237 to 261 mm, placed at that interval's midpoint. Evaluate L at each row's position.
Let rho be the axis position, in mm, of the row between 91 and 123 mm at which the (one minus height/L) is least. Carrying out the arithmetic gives 122.0 mm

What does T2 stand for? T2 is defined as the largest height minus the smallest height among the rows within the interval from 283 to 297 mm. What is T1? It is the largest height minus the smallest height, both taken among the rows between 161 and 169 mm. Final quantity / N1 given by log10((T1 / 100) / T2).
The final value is -3.16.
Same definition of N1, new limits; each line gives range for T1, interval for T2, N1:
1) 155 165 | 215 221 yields -2.11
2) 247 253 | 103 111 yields -1.95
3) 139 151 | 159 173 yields -2.53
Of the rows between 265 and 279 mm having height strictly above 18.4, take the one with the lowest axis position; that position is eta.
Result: 266.0 mm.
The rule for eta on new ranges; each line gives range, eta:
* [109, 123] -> 116.0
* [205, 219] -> 206.0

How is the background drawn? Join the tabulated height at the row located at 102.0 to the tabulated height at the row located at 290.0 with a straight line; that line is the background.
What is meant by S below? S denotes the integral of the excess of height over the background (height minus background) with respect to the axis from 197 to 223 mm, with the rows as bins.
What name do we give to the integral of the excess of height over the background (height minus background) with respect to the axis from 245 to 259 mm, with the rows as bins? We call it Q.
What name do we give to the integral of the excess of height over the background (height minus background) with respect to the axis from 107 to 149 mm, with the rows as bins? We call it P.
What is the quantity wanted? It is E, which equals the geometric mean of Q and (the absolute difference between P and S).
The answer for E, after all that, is 17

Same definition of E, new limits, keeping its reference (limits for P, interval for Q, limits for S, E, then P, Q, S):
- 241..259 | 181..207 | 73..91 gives 35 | 42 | 40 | 11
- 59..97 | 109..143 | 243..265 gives 21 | 63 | 41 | 52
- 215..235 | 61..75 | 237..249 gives 36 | 54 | 50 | 28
